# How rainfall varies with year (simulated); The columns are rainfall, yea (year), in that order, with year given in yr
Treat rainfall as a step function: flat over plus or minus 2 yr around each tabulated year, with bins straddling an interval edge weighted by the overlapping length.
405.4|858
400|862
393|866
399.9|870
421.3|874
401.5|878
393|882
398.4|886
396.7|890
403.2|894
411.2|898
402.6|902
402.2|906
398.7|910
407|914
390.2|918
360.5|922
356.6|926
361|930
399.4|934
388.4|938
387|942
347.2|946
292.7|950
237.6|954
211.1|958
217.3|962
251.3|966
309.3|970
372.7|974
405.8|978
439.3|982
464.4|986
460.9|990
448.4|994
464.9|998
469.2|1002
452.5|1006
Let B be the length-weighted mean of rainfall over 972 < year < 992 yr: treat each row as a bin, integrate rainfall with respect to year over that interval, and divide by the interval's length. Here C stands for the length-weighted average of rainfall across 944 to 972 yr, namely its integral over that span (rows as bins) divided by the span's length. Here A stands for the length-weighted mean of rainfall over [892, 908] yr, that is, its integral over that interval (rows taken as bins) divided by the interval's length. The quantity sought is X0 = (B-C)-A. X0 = -243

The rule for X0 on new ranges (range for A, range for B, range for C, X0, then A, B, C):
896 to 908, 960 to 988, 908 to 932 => -433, 405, 351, 379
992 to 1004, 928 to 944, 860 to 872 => -475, 461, 384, 398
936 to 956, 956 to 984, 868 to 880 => -423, 331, 315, 408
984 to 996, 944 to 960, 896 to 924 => -582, 458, 272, 396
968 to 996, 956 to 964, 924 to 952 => -562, 414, 214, 362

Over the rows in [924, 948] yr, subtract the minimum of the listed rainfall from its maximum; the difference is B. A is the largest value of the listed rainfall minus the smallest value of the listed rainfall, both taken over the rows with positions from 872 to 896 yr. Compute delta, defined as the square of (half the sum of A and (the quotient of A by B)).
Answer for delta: 208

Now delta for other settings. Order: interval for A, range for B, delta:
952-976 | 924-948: 6781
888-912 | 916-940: 55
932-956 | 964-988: 6606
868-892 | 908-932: 208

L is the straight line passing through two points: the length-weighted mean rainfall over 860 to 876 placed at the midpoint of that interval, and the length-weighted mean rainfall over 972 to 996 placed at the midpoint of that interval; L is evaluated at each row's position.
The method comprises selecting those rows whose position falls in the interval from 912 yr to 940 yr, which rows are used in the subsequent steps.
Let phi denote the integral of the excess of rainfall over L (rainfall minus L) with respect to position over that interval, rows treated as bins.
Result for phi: -1044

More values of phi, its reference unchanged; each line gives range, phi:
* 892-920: -299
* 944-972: -4450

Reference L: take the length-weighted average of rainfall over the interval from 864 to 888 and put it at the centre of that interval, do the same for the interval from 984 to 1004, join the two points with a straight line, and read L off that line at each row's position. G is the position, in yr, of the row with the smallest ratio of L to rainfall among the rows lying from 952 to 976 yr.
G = 974 yr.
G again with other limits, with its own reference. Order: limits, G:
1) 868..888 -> 874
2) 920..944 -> 934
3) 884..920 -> 898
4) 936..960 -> 938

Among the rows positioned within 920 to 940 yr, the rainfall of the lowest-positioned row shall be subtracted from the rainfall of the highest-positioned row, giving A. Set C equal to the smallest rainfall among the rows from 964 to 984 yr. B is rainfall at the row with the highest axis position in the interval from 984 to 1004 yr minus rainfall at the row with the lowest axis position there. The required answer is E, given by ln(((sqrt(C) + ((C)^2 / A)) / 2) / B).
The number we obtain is 5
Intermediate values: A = 28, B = 5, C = 251.3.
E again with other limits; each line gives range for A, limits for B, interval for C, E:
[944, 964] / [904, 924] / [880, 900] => 3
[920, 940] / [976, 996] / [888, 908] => 4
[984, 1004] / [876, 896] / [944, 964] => 8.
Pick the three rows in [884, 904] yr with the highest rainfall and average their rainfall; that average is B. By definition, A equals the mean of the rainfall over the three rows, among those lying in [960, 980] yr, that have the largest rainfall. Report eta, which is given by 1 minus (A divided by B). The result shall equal 0.106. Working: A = 363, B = 406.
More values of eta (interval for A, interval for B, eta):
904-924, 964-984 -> 0.008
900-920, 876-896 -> -0.007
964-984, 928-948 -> -0.037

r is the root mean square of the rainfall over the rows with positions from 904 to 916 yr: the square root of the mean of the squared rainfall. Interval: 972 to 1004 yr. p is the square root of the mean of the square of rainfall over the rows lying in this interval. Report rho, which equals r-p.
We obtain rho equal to -39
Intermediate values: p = 442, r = 403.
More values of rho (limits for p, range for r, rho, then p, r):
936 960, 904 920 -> 81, 318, 400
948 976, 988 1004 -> 185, 276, 461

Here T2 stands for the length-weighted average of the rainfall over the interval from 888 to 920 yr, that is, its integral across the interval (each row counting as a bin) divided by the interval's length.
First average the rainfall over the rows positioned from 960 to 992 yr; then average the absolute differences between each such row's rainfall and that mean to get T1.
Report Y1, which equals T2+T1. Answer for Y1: 481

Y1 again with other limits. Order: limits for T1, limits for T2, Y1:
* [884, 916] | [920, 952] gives 365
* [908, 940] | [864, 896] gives 418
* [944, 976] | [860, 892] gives 451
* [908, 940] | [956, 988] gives 351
